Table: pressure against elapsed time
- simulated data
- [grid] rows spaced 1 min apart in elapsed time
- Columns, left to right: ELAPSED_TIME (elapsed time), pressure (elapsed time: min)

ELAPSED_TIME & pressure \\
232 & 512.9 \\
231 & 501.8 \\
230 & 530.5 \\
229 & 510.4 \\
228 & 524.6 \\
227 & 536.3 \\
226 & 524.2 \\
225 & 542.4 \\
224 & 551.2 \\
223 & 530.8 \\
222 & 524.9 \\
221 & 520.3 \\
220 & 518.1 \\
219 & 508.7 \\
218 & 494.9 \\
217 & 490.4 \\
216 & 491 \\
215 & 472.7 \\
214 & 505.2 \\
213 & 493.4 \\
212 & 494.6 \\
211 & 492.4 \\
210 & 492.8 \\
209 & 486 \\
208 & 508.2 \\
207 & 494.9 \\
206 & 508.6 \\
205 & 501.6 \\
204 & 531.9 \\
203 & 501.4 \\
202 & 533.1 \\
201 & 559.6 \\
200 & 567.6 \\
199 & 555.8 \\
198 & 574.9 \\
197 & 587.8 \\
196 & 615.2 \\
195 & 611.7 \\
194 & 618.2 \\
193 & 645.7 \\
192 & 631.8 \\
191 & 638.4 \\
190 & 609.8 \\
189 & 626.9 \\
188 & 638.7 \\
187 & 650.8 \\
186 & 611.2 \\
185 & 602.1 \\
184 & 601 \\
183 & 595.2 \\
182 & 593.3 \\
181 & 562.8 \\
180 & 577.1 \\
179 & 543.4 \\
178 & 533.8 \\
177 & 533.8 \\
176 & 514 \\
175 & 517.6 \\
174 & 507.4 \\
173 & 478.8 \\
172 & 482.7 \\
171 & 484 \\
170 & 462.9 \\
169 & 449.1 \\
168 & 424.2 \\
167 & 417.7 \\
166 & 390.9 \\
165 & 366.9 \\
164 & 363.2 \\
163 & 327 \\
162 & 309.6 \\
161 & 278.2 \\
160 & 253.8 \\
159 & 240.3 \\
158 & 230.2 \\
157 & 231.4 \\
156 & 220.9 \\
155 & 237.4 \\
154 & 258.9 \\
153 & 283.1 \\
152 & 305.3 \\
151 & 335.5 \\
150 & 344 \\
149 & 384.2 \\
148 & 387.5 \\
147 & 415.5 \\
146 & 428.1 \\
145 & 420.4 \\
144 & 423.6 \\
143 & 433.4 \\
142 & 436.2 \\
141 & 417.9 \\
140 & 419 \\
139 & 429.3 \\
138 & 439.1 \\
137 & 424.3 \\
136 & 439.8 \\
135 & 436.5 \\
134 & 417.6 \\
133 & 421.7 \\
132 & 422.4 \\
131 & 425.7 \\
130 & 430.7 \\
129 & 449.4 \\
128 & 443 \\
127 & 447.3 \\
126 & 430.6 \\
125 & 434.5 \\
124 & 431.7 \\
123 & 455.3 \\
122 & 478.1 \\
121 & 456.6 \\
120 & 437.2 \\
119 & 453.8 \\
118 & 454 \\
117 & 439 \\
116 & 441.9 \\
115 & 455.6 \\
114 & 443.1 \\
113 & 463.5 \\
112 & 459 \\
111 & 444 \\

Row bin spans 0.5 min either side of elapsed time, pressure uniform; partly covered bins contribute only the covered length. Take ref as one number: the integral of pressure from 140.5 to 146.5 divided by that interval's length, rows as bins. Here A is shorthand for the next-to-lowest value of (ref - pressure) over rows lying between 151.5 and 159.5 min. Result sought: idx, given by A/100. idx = 1.4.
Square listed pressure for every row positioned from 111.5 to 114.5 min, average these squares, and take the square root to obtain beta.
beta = 455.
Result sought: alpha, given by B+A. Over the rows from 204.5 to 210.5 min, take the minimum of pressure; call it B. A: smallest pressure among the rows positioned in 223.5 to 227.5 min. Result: 1010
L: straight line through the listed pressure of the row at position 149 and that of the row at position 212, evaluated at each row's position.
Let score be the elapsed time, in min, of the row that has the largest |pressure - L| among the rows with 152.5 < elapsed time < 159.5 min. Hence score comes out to 156 min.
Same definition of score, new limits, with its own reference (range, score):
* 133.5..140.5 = 136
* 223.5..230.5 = 224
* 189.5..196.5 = 193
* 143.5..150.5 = 146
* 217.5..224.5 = 224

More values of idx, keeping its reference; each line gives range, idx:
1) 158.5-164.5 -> 1.0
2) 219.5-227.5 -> -1.2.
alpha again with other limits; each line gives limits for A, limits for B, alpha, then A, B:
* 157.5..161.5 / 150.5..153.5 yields 513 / 230.2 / 283.1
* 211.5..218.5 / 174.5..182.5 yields 987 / 472.7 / 514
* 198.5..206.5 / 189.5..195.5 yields 1111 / 501.4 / 609.8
